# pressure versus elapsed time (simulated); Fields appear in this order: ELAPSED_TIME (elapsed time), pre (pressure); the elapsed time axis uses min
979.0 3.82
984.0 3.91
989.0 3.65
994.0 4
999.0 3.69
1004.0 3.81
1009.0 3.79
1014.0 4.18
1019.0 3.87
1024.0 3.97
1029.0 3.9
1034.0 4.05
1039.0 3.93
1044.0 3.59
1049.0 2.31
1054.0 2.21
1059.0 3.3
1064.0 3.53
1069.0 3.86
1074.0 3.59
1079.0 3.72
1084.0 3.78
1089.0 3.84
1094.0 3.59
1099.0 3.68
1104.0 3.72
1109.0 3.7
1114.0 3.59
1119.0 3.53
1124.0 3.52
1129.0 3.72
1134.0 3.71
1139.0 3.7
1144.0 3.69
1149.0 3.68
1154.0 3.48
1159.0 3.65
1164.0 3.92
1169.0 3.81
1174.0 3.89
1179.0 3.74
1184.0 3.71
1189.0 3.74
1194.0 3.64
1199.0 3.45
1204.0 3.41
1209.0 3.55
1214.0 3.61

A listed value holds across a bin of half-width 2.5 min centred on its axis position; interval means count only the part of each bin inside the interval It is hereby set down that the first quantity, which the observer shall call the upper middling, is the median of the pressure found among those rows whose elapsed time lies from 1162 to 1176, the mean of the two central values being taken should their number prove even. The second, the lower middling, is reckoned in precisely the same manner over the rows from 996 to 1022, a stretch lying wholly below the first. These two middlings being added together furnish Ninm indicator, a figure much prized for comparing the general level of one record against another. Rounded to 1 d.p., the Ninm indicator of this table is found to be 7.7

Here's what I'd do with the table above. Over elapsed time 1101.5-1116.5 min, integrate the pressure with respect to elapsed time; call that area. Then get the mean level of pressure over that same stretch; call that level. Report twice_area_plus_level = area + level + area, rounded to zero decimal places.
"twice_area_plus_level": 114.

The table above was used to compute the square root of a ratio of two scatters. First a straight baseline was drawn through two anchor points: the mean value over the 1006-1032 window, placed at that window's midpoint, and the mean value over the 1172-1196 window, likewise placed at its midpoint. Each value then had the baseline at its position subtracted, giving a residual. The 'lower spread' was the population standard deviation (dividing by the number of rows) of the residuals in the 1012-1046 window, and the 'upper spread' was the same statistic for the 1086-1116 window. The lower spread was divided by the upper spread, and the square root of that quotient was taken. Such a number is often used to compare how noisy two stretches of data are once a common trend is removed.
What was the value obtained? 1.4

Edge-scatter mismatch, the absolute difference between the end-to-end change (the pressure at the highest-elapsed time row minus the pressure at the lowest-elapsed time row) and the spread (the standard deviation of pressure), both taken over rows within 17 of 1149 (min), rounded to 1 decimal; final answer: 0.1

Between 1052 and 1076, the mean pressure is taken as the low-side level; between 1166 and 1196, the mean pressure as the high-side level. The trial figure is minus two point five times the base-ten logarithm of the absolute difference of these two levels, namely 0.9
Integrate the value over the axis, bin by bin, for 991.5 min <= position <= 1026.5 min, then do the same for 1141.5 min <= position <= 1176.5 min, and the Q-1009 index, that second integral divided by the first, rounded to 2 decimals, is 0.96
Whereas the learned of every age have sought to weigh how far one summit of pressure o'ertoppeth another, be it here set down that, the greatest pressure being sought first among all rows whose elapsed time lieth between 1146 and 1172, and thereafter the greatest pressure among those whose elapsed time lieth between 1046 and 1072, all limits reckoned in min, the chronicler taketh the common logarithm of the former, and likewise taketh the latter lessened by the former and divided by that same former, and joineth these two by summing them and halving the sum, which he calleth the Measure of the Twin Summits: 0.289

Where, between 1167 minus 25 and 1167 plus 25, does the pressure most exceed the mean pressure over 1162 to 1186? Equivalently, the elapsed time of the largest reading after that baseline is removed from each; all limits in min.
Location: 1164.0 min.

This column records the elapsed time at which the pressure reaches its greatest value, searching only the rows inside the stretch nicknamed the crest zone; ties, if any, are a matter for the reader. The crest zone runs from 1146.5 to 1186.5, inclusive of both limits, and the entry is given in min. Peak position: 1164.0 min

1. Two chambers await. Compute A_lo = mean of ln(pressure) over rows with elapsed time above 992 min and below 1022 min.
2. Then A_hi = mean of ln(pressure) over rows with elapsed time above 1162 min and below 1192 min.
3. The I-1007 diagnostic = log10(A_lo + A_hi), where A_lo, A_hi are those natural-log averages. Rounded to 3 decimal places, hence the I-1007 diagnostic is 0.430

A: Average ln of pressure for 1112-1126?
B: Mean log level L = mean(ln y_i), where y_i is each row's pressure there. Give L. 1.27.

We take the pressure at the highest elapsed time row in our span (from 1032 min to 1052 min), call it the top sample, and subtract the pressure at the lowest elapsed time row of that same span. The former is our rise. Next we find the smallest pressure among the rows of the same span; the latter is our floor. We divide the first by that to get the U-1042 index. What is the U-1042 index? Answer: -0.753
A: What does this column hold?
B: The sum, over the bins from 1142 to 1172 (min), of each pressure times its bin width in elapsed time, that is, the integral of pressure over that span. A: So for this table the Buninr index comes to 111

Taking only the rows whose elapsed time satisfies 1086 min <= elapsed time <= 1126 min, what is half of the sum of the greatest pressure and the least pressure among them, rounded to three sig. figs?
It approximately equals 3.68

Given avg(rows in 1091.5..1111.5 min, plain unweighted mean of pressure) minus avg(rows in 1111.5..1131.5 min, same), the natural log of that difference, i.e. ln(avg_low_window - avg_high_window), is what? -2.5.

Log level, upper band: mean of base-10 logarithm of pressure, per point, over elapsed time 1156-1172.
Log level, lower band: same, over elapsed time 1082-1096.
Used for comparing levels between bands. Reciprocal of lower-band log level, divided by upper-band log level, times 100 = 302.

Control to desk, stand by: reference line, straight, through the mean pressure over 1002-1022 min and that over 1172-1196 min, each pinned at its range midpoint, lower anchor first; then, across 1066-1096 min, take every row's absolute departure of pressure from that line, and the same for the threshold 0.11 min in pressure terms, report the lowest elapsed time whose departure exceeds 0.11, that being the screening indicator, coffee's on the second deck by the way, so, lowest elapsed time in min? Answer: 1074.0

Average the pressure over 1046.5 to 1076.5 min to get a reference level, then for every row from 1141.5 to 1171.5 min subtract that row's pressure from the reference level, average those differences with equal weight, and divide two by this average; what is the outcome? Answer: -3.5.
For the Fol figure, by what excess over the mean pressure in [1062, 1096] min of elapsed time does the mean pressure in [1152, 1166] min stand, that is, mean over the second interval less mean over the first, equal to -0.02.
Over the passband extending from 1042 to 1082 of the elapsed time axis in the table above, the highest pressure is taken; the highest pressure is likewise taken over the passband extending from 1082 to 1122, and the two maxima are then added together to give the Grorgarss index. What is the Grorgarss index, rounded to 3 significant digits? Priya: 7.70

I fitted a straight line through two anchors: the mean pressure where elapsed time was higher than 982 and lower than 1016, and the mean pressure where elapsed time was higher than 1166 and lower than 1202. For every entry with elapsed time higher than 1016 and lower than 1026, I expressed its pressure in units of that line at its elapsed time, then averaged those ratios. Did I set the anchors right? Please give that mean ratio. 1.02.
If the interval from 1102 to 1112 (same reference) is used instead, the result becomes 0.98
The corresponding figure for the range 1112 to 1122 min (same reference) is 0.95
